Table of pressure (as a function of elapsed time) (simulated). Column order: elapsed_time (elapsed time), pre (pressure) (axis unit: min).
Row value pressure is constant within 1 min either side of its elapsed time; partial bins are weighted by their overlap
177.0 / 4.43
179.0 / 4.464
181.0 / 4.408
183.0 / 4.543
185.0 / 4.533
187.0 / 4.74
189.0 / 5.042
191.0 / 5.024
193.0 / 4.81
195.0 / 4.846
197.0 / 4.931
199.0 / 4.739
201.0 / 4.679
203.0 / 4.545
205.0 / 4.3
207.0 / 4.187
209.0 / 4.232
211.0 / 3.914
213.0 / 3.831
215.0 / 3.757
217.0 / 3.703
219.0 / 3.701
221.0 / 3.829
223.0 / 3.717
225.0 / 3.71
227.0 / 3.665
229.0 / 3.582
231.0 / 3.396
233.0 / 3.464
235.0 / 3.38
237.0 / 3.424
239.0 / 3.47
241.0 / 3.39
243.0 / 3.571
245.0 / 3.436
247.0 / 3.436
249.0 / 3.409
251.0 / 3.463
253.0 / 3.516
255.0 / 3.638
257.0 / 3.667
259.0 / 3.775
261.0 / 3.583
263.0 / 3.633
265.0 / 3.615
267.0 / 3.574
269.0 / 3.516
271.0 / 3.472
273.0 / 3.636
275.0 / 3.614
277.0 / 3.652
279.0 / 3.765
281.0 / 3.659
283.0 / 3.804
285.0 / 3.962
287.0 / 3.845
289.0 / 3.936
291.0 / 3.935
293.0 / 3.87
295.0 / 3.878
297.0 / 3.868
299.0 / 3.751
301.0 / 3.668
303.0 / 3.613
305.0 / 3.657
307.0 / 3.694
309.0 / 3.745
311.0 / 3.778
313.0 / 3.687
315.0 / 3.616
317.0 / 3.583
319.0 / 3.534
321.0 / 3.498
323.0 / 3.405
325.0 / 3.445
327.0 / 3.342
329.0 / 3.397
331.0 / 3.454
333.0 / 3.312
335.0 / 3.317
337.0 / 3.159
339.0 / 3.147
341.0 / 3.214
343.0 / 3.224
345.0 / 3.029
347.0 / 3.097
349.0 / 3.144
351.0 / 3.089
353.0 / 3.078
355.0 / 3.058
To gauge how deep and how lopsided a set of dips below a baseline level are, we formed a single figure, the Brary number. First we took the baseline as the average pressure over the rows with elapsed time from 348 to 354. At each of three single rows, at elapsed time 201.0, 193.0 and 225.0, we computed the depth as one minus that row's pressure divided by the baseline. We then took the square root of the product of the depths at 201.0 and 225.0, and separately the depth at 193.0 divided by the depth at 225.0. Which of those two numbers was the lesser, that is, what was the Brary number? 0.31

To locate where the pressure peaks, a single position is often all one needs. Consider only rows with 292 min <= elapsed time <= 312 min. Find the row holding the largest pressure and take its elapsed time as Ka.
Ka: 295.0 min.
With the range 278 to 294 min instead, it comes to 285.0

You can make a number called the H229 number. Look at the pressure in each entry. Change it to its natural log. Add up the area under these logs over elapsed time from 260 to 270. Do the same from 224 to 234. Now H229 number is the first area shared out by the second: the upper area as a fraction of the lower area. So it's 1.00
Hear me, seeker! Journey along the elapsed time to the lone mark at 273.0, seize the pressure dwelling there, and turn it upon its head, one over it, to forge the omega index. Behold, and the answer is 0.275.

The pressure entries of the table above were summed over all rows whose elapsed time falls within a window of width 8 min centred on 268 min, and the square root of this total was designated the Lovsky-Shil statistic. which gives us 3.77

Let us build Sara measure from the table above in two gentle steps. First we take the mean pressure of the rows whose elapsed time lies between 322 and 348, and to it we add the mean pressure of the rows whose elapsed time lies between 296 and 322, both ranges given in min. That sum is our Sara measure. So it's 6.9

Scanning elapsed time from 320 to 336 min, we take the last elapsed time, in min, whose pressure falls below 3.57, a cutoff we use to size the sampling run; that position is 335.0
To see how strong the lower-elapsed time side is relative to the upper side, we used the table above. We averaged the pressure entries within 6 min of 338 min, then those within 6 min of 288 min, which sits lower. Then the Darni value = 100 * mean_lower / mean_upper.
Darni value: 121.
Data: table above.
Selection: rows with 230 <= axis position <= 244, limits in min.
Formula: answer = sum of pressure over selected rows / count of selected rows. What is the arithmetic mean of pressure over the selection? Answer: 3.44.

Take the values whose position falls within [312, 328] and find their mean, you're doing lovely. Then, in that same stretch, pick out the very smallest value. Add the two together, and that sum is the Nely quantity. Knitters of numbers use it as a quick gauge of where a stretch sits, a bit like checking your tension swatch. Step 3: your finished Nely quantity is 6.9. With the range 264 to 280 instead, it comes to 7.1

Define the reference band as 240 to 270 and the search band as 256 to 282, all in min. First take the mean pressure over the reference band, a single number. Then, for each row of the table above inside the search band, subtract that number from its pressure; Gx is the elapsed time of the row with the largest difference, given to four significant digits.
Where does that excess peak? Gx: 259.0 min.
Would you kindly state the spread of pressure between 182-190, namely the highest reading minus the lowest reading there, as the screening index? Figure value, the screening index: 0.51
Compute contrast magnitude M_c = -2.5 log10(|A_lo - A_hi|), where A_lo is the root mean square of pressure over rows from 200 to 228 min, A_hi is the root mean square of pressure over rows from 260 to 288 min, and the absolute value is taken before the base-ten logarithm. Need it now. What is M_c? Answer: 1.2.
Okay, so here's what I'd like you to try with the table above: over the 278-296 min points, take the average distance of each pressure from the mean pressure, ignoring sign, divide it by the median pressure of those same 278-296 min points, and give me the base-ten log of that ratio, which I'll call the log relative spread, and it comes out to -1.72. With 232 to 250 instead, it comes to -1.94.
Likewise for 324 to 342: -1.56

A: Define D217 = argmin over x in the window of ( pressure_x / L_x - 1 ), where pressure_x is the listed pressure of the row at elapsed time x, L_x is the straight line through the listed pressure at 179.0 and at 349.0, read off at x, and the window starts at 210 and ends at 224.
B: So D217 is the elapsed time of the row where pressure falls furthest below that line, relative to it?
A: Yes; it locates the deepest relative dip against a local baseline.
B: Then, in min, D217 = 217.0 min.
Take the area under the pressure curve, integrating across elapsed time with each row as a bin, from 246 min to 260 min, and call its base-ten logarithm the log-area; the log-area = 1.7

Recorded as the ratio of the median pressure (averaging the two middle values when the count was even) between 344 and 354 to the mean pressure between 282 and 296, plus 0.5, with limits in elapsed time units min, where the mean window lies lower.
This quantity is 1.29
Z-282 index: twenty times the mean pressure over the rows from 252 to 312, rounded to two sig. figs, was 74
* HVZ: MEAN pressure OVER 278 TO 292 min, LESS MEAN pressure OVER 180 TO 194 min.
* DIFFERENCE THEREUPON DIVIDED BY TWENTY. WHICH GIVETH -0.044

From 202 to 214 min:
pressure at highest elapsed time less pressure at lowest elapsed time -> -0.71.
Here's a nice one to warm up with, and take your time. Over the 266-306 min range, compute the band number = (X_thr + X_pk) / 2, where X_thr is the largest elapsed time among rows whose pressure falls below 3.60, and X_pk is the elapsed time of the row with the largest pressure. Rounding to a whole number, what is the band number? 278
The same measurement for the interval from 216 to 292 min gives 278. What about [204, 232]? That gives 218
